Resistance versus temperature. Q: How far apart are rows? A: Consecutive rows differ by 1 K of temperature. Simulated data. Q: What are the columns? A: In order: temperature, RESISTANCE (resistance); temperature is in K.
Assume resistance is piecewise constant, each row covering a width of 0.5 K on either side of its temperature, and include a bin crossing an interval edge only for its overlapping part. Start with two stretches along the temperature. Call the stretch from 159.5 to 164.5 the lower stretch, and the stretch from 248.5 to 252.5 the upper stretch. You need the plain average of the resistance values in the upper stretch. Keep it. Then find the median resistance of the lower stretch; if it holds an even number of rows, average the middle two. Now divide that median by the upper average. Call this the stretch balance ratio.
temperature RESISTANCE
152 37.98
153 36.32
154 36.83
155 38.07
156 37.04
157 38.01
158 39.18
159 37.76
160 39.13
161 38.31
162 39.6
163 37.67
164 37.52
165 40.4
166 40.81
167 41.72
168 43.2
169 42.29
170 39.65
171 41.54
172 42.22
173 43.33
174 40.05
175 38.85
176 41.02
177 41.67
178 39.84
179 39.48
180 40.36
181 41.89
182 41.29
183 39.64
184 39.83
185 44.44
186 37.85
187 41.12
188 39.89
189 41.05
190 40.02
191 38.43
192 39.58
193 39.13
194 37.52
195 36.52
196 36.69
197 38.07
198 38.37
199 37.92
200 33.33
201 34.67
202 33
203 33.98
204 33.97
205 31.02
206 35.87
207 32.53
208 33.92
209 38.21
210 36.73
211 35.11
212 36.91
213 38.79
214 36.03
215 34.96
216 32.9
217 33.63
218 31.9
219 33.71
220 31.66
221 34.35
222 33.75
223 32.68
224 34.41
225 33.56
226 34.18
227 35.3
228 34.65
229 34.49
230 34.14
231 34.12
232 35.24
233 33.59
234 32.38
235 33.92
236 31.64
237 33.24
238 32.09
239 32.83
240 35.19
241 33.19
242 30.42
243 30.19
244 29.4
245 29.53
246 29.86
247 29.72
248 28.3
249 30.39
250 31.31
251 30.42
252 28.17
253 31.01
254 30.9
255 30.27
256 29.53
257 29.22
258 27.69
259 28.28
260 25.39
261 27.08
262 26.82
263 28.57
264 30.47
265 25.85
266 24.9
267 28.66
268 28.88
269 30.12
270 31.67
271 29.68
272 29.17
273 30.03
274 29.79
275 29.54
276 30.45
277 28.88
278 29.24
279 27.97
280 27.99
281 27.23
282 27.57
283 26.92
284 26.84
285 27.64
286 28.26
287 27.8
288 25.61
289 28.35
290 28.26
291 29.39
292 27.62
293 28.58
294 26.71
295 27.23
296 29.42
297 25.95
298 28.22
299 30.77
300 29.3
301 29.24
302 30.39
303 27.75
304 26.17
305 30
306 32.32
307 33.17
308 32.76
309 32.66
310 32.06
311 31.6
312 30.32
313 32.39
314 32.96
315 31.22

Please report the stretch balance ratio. 1.27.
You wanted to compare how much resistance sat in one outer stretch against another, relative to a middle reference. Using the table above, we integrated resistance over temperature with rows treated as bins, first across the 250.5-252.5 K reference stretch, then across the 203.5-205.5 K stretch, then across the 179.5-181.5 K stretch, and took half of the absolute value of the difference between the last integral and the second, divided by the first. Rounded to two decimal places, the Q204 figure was 0.15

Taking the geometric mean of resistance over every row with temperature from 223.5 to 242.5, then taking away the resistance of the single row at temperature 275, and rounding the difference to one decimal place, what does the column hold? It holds 4.0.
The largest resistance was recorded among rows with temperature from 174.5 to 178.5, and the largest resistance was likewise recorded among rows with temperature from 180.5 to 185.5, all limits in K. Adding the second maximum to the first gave 86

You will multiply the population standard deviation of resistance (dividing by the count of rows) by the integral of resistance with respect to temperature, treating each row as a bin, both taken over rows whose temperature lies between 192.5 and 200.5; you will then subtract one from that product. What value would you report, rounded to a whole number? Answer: 494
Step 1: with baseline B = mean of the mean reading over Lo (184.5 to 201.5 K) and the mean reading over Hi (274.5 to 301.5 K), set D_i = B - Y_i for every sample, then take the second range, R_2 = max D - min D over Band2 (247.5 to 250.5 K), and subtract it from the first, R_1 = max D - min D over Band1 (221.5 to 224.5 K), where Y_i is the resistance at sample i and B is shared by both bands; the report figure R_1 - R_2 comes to -1.3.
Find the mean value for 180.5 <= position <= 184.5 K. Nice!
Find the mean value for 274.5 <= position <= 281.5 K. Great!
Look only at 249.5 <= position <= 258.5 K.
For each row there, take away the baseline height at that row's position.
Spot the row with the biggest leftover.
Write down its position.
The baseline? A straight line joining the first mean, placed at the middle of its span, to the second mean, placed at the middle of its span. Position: 254 K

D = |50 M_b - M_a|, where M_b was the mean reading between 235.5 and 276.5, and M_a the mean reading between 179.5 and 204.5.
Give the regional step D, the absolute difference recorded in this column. 1449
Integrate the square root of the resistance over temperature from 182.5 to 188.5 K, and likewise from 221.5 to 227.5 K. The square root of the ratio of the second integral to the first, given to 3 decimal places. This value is 0.957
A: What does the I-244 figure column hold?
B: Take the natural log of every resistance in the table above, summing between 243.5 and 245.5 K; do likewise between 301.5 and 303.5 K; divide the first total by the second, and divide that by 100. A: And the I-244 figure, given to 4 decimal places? 0.0100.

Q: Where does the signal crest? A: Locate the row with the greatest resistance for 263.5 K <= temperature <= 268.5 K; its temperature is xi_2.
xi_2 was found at 264 K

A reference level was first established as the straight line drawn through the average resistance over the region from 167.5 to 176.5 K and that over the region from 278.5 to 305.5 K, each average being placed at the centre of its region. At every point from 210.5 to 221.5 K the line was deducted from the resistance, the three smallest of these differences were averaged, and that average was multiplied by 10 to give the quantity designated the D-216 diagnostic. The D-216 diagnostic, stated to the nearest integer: -41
